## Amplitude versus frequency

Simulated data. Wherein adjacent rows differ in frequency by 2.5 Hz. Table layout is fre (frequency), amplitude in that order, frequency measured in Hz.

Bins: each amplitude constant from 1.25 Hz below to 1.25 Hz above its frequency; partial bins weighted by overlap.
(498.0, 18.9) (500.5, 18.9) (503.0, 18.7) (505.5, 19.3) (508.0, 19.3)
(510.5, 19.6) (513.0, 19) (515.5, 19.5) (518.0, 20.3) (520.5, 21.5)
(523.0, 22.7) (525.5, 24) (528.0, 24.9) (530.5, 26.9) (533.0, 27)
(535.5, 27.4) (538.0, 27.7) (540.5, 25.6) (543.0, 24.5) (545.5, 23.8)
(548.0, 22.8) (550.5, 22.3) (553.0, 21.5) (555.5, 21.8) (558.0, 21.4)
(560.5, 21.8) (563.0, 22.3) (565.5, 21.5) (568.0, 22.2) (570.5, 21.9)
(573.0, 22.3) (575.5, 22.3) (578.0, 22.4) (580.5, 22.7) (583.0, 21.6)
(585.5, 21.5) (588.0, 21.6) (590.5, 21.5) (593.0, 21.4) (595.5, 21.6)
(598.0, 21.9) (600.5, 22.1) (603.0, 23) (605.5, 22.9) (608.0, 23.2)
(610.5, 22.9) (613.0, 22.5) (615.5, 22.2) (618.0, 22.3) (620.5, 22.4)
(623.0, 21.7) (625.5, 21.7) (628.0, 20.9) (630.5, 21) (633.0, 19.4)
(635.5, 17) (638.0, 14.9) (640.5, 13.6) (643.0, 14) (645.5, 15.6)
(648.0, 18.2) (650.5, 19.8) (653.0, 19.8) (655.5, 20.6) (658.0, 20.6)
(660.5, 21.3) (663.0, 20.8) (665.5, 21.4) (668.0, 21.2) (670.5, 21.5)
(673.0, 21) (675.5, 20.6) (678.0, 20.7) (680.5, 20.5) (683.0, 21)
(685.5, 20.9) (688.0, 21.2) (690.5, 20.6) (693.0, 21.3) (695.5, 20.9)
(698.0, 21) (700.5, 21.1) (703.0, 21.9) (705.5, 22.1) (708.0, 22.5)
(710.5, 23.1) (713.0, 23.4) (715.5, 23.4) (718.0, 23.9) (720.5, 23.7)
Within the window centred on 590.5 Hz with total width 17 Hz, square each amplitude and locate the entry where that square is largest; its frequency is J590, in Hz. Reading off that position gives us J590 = 598.0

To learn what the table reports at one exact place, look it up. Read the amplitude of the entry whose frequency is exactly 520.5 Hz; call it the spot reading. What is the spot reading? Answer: 21.5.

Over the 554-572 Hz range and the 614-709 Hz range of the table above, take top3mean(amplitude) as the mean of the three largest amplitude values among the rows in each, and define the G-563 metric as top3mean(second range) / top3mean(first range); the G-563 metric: 1.01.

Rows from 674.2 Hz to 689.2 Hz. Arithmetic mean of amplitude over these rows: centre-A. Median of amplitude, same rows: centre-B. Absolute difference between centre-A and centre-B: 0.02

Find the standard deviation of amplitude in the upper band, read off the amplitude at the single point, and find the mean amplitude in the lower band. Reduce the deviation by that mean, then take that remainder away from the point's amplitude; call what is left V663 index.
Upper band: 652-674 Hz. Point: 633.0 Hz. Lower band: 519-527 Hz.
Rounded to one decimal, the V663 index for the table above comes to 41.6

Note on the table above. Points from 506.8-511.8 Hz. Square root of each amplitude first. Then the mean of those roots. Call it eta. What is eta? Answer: 4.4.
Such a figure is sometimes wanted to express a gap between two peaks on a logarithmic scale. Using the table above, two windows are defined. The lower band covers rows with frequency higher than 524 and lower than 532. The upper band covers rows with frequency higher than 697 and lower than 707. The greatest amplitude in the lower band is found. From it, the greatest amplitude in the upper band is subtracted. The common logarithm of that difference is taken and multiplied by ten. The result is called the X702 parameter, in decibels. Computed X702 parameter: 7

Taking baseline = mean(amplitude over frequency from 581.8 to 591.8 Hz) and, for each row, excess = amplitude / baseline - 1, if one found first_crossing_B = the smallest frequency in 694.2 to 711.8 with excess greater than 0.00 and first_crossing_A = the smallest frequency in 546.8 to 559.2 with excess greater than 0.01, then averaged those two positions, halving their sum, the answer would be 625.5 Hz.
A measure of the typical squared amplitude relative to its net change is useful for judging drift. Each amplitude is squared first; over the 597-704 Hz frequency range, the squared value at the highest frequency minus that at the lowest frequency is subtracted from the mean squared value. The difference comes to 427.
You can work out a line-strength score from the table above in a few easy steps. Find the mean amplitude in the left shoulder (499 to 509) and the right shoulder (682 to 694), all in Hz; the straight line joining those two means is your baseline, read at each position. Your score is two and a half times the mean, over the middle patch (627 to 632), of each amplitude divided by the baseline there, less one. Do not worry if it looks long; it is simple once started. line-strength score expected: 0.1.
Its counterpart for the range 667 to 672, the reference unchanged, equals 0.1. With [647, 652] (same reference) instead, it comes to -0.2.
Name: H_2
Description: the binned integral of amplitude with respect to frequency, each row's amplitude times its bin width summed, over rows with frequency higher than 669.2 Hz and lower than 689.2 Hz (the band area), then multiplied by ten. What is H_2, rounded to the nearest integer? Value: 4185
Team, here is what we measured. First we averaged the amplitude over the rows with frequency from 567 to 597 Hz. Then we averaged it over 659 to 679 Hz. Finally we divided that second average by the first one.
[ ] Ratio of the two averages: 0.96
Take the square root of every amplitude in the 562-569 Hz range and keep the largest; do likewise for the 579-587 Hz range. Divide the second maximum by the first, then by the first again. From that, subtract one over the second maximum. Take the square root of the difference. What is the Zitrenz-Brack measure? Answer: 0.061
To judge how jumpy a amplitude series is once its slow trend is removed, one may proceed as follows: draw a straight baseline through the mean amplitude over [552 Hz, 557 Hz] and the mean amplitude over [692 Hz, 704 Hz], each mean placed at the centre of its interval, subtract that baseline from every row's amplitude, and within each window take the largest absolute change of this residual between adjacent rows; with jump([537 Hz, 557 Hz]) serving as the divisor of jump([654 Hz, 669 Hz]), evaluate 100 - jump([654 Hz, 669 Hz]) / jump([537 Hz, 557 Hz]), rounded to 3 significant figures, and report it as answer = 99.7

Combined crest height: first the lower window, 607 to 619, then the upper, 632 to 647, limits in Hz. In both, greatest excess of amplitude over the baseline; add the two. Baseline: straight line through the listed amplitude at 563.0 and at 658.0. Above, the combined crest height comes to 0.1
